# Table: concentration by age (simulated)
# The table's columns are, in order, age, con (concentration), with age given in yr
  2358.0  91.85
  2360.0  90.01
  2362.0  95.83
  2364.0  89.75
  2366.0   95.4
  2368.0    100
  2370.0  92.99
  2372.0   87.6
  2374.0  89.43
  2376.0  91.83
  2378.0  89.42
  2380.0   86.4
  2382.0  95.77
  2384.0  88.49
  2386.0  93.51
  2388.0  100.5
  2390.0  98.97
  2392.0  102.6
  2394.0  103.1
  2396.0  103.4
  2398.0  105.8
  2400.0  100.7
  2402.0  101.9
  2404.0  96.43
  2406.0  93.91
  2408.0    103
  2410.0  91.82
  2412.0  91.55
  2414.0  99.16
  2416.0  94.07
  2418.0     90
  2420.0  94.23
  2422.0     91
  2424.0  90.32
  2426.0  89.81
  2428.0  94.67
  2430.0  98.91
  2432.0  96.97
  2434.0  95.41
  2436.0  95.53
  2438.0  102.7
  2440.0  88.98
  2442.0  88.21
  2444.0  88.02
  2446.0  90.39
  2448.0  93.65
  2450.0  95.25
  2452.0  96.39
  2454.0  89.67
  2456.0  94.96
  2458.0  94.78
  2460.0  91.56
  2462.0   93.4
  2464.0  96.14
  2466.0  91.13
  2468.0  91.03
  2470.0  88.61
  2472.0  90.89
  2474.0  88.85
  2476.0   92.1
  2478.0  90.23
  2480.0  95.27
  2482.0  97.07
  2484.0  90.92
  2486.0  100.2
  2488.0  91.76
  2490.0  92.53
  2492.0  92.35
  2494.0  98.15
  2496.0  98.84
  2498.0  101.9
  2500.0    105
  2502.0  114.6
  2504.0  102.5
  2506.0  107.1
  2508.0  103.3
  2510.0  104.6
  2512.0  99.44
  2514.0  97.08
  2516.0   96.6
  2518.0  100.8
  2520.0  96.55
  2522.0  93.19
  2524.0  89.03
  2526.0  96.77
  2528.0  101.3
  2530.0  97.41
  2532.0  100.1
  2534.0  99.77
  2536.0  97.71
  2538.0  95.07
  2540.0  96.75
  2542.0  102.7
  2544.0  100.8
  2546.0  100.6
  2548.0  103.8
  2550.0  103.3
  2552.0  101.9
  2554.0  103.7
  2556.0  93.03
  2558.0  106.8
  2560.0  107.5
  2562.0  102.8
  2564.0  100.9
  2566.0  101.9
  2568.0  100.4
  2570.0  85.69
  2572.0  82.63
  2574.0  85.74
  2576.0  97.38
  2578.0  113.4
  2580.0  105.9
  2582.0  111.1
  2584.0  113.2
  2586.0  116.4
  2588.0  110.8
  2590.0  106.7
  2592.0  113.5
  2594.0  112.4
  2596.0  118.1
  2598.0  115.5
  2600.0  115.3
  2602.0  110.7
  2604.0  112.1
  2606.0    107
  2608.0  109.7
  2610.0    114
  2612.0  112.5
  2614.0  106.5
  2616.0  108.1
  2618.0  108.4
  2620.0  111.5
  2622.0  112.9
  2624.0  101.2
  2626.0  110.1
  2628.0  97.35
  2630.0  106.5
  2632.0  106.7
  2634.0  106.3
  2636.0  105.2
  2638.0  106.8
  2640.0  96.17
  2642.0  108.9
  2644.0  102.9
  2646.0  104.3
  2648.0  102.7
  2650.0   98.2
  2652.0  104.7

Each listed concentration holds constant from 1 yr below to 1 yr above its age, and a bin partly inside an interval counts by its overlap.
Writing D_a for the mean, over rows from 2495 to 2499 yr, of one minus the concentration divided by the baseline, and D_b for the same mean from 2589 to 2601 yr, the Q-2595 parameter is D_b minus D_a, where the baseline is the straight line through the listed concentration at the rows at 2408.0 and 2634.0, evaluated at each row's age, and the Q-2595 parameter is -0.11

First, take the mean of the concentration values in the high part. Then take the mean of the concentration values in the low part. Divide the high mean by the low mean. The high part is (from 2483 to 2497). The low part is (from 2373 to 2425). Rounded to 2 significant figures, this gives 0.99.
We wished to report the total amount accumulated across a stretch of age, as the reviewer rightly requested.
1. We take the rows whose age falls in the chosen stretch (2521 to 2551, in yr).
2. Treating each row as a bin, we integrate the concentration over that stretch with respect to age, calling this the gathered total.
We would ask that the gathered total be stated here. 2957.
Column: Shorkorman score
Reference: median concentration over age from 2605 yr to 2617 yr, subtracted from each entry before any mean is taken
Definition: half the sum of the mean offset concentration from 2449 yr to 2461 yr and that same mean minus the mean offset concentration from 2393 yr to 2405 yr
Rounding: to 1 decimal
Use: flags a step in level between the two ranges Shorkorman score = -11.6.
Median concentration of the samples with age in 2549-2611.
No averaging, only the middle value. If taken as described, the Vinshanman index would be 107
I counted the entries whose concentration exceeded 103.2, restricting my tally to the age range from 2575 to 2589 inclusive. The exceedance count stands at 6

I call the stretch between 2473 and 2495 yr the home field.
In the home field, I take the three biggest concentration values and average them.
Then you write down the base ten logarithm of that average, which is 1.99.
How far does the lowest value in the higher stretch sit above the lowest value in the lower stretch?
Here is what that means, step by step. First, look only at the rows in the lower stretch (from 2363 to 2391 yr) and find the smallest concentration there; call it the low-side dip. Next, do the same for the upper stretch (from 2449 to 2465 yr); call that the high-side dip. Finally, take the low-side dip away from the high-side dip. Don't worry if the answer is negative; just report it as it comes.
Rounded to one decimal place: 3.3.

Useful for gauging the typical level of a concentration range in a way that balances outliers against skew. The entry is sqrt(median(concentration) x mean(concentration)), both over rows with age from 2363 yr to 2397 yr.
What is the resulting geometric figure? 94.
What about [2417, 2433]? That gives 93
